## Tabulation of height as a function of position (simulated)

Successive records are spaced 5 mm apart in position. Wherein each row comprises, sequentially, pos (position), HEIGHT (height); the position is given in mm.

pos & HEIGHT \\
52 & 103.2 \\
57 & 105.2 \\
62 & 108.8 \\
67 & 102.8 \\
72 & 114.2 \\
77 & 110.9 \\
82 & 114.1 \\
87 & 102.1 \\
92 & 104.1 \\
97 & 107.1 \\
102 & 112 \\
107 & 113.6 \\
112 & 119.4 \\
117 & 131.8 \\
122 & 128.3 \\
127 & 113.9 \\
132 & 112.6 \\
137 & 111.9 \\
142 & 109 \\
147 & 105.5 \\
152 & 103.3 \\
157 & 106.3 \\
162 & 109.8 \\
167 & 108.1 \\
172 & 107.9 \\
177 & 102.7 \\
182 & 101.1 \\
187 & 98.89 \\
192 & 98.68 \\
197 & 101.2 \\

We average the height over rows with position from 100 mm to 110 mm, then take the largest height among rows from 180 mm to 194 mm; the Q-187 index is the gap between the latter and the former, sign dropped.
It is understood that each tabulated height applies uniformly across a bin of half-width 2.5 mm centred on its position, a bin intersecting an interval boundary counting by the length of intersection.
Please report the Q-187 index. 12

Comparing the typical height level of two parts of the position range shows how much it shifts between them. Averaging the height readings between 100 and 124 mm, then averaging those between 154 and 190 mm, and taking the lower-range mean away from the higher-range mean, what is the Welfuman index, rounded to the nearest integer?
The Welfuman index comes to -16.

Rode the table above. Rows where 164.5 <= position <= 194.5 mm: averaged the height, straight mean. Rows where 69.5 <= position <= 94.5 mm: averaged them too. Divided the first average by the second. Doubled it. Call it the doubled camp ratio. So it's 1.89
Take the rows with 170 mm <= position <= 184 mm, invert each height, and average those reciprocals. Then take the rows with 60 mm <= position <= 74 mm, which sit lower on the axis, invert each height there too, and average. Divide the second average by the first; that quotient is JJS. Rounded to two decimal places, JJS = 0.96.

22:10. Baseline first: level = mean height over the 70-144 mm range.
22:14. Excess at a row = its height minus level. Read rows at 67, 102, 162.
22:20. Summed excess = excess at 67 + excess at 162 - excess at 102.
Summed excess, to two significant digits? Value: -13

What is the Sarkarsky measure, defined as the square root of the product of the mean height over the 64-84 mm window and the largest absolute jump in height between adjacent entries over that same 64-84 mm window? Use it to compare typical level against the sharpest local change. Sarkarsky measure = 35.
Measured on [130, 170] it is 19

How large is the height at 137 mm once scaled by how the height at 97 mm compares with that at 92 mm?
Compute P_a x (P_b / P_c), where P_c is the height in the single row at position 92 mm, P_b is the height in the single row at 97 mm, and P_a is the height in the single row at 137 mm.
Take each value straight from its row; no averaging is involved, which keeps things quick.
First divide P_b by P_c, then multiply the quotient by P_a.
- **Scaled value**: 115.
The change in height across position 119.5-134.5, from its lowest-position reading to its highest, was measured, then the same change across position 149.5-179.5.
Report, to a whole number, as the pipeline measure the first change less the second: -15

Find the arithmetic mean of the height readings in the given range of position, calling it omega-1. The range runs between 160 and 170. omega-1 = 109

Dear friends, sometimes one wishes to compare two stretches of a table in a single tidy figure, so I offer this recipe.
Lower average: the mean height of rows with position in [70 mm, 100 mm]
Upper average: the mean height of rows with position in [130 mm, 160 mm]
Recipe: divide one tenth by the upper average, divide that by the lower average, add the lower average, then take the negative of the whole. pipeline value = -109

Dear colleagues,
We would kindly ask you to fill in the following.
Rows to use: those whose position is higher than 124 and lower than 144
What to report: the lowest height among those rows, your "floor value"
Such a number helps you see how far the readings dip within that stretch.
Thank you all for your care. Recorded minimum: 109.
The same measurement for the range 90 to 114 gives 104.1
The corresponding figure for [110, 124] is 119.4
